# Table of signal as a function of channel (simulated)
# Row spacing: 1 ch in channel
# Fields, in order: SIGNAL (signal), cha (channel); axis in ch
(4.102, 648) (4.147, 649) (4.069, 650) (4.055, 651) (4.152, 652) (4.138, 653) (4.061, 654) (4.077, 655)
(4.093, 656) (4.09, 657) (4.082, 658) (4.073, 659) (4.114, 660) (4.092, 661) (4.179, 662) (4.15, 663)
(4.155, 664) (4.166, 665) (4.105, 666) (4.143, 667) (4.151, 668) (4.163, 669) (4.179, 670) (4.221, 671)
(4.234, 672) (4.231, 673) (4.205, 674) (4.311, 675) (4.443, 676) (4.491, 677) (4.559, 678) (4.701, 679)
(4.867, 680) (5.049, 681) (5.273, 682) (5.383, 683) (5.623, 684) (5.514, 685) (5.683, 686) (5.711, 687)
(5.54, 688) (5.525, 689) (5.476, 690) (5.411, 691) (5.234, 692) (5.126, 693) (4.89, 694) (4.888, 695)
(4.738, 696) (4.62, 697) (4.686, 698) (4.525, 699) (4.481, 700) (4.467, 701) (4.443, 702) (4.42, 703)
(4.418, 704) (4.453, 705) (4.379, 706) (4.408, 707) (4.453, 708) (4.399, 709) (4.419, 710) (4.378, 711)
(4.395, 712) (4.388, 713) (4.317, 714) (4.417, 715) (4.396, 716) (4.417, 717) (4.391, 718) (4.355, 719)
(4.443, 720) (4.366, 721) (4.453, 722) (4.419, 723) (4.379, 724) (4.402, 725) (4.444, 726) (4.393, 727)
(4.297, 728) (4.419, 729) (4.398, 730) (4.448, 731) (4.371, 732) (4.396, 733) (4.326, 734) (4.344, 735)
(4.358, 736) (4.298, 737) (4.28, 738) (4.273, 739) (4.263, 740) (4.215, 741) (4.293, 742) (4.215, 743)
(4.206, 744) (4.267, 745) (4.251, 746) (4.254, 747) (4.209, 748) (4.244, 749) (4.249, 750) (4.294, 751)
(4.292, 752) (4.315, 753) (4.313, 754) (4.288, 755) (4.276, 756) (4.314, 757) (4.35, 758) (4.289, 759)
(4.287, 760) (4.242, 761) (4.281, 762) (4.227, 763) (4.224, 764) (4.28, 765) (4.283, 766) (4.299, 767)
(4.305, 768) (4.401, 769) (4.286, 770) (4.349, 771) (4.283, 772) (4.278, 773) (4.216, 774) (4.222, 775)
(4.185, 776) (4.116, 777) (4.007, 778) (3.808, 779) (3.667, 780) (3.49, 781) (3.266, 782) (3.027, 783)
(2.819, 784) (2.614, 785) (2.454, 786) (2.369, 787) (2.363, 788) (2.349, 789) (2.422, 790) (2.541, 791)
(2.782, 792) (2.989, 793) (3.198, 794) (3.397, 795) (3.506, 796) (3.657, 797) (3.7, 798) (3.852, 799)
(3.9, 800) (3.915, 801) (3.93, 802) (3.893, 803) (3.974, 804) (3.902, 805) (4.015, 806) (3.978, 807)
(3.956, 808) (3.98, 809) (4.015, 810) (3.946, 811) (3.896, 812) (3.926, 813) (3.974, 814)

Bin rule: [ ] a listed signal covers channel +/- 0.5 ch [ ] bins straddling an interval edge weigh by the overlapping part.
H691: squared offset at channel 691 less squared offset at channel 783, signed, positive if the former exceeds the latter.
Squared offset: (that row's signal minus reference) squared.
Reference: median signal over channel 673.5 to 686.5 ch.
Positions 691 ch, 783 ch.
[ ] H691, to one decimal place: -3.1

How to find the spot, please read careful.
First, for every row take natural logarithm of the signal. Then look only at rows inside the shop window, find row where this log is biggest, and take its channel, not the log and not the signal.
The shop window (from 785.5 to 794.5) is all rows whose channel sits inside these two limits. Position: 794 ch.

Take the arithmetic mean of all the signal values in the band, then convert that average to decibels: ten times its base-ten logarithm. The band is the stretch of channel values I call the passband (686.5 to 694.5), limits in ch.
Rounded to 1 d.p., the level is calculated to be 7.3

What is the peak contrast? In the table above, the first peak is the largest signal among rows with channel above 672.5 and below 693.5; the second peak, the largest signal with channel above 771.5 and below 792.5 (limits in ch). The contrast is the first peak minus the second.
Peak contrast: 1.4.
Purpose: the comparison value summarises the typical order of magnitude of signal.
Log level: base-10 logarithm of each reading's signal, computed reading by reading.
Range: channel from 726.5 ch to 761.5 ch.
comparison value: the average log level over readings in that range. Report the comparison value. 0.634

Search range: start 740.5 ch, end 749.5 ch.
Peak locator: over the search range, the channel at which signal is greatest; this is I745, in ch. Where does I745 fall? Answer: 742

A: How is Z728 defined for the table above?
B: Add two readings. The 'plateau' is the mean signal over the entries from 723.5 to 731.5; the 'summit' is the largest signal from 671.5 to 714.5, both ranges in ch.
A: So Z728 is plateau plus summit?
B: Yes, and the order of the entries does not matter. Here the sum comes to 10.1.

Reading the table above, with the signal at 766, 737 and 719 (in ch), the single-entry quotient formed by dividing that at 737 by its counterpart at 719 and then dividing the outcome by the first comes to 0.23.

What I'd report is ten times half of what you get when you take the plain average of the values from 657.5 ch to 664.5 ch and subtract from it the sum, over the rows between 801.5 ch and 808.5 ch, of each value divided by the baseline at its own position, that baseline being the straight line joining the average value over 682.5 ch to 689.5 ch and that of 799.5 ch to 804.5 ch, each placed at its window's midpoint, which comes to -15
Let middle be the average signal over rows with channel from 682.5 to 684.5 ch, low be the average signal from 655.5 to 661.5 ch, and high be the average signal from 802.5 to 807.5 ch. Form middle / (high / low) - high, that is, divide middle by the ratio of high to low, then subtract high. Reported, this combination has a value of 1.7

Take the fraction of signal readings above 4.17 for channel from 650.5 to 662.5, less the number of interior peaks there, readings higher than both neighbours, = -2.9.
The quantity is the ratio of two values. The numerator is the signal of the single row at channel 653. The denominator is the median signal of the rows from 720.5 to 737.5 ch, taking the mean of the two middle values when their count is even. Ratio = 0.94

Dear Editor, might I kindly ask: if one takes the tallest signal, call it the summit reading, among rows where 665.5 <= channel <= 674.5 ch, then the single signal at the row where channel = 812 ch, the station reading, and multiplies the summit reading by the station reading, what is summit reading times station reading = 16.5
